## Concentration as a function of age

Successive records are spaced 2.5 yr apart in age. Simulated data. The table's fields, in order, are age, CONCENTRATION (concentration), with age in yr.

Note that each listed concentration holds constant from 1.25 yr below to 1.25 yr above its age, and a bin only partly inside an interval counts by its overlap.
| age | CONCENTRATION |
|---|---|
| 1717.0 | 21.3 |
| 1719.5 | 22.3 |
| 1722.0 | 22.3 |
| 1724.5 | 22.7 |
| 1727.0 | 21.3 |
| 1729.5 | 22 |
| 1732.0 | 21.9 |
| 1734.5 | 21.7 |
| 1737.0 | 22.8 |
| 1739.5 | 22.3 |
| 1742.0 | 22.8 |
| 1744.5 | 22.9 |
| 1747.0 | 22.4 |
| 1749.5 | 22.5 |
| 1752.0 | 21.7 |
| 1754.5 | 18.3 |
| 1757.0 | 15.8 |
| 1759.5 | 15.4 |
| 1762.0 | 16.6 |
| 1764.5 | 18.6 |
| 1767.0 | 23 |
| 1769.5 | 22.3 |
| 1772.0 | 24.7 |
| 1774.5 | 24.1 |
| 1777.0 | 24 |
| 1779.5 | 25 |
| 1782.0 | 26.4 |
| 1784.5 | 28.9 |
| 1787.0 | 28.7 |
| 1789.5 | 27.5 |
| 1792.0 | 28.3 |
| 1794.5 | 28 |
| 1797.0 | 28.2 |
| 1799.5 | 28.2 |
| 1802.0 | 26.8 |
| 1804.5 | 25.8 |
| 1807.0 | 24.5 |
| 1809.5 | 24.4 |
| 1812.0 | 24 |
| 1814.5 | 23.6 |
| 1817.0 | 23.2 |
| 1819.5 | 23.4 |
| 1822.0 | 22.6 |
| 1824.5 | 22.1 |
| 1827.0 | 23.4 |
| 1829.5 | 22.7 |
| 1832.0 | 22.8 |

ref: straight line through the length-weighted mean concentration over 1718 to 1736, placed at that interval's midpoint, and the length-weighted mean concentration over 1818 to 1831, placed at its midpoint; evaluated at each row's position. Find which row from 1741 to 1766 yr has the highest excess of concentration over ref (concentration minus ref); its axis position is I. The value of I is 1744.5 yr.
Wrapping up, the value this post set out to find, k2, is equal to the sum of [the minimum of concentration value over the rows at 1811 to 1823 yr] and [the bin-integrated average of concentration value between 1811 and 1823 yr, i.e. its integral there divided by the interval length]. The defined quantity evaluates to 46.0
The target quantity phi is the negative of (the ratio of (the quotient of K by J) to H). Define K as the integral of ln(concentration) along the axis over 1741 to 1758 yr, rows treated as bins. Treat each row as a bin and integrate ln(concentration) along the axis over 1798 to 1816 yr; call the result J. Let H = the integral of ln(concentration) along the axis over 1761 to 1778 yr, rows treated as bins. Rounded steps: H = 52.4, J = 58.1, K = 51.6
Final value -0.0169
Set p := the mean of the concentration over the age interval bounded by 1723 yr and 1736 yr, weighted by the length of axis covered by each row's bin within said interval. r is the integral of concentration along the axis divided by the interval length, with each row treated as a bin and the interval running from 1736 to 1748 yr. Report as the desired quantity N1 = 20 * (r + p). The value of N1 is 892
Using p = 22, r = 22.6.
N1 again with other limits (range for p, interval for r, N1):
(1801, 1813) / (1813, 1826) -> 962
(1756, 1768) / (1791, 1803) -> 915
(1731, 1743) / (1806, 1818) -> 925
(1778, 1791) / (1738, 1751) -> 996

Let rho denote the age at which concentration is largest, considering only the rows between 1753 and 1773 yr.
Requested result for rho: 1772.0 yr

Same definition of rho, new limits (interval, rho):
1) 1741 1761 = 1744.5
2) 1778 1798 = 1784.5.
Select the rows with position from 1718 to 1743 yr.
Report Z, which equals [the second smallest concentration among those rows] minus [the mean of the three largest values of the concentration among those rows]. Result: -1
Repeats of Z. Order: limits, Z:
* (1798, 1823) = -4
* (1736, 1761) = -7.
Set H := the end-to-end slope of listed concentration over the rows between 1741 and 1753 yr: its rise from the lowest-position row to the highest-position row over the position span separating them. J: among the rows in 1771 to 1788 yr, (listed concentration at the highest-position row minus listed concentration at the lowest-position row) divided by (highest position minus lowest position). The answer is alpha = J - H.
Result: 0.4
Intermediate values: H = -0.11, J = 0.27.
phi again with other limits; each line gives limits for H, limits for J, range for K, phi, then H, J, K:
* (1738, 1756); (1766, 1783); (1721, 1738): -0.0175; 55.4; 54.1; 52.6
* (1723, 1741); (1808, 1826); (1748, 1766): -0.0166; 55.7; 56.7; 52.4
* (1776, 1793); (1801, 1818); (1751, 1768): -0.0162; 56.0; 54.4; 49.3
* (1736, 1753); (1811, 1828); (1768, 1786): -0.0205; 52.9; 53.4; 57.9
